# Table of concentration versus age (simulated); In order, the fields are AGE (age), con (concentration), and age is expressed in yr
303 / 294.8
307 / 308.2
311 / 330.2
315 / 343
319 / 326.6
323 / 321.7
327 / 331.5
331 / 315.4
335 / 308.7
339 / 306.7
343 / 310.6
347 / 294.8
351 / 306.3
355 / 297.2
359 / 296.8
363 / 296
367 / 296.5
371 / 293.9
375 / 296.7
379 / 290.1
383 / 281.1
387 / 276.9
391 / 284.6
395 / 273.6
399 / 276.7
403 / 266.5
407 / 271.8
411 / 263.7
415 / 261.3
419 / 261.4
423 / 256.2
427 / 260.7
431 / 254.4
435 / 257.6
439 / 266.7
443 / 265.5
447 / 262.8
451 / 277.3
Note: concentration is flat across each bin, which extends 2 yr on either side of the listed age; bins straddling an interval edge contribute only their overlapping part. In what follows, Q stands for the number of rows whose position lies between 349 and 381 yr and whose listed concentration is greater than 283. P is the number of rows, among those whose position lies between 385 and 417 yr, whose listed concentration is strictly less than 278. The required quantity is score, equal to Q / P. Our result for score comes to 1.1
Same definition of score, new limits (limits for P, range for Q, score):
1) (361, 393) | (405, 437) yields 0.0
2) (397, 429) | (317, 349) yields 1.0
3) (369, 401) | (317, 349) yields 2.7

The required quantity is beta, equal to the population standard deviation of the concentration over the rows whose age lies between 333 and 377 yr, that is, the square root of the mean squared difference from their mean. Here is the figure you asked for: 6.0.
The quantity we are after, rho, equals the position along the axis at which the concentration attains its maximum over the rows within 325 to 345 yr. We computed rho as 327 yr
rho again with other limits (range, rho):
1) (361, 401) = 375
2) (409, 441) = 439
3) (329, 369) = 331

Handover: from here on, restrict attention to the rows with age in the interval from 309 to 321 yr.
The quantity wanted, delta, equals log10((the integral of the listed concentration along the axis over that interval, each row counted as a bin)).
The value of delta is 3.60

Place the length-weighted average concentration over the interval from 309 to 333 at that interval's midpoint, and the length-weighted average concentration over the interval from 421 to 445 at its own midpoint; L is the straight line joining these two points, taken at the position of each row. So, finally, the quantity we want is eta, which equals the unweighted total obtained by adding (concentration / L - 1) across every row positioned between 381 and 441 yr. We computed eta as -0.32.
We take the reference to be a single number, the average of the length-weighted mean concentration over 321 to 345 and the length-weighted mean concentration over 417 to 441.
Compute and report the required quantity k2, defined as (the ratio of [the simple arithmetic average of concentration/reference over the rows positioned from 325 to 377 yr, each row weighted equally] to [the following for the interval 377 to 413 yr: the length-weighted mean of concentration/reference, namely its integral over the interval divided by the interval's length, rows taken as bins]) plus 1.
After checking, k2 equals 2.10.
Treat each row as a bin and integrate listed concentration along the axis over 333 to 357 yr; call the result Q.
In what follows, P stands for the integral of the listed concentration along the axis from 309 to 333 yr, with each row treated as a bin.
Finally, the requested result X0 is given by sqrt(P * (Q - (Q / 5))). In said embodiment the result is 6780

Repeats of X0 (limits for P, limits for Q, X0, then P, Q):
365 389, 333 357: 6365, 6941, 7297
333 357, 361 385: 6400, 7297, 7017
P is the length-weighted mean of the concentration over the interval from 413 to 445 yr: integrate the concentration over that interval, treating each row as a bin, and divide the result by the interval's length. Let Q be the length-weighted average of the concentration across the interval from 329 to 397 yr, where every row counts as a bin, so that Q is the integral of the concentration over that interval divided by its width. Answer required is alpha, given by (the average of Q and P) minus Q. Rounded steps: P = 260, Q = 296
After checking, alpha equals -18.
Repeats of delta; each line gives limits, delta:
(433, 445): 3.50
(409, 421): 3.50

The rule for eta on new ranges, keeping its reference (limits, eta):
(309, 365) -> -0.23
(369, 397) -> -0.13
